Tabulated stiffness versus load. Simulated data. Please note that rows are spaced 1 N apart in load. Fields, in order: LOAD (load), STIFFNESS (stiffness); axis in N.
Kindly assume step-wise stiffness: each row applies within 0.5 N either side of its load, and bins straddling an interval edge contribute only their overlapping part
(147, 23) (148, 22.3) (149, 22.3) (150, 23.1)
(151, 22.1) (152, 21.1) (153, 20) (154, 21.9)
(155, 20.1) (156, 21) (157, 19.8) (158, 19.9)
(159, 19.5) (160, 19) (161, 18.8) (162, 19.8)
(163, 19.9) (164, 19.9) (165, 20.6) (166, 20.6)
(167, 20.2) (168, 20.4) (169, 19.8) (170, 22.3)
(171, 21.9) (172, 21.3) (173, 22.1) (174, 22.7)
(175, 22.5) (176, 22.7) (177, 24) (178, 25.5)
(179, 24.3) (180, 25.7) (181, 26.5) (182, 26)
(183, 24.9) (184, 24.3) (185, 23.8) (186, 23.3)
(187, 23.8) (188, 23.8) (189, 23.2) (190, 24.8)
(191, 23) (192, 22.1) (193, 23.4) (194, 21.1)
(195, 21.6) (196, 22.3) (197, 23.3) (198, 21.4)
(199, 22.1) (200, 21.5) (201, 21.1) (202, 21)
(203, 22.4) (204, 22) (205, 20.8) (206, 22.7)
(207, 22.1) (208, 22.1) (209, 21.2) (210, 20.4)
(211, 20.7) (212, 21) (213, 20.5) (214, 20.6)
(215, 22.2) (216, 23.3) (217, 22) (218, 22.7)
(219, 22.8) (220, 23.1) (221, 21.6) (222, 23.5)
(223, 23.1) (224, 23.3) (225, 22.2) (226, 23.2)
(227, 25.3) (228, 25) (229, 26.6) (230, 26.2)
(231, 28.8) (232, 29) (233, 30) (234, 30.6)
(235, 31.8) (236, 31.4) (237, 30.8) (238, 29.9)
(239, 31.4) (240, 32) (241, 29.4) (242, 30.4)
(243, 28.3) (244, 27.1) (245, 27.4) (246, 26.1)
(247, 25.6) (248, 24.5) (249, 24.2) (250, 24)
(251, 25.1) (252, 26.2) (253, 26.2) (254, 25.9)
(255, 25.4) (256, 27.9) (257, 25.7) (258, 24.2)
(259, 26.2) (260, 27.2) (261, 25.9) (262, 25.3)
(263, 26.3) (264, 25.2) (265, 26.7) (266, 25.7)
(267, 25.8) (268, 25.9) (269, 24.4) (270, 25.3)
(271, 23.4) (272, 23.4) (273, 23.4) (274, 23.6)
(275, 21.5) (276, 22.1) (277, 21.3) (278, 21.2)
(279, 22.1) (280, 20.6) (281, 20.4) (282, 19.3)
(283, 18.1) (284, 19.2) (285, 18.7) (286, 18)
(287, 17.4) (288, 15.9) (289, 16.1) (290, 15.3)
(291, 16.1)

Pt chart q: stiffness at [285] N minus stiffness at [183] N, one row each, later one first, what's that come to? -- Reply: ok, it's -6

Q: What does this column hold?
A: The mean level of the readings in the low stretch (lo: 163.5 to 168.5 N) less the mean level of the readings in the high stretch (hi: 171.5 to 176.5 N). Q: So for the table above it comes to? -2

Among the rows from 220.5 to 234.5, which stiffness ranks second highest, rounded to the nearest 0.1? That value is 30.0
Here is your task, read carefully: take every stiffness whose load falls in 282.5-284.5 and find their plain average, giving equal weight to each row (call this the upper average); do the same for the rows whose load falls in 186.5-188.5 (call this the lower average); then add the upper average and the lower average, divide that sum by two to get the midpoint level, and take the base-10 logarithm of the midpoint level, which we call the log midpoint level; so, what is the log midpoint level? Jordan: 1.327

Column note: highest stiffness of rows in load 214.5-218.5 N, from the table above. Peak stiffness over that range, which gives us 23.3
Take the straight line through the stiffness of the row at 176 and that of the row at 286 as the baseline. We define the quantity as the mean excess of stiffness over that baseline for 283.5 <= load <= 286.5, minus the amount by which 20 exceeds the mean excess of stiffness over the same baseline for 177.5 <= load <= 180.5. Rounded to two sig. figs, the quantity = -17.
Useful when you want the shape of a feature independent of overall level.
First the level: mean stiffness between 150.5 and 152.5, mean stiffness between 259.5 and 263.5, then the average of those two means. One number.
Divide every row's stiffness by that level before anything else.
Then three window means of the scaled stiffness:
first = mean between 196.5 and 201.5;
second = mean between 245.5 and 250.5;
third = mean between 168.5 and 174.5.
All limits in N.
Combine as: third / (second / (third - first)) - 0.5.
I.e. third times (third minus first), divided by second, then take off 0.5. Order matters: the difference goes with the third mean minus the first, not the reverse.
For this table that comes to -0.51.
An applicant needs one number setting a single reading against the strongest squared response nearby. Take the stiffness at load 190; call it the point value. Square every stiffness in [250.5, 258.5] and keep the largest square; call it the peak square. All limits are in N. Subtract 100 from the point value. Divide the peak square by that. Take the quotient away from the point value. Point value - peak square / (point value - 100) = 35.2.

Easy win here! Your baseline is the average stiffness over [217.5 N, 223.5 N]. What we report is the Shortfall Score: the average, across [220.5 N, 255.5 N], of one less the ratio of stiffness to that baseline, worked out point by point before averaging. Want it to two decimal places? -0.18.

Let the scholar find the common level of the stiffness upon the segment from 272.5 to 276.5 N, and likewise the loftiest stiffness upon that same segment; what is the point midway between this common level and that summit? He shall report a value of 23.1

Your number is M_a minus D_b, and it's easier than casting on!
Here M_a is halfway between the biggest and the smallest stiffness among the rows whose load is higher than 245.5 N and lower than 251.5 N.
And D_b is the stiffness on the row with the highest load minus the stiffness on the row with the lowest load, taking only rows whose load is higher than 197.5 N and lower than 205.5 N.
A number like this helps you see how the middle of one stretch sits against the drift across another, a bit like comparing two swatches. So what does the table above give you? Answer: 26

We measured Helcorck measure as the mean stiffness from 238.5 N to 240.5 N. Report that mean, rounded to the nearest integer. 32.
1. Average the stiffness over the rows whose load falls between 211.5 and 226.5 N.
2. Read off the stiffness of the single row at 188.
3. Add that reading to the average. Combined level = 46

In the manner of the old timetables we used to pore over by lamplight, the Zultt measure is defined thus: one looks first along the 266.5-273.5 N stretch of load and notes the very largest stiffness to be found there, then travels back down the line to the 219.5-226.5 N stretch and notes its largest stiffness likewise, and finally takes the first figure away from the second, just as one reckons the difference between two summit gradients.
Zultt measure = -2.4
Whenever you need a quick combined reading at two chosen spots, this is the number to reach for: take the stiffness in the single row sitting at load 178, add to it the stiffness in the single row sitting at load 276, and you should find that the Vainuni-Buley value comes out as 47.6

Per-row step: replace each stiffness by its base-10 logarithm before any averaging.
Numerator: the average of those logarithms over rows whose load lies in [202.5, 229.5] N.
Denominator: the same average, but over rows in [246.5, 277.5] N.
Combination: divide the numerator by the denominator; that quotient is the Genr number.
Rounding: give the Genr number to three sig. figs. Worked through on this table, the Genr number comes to 0.967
